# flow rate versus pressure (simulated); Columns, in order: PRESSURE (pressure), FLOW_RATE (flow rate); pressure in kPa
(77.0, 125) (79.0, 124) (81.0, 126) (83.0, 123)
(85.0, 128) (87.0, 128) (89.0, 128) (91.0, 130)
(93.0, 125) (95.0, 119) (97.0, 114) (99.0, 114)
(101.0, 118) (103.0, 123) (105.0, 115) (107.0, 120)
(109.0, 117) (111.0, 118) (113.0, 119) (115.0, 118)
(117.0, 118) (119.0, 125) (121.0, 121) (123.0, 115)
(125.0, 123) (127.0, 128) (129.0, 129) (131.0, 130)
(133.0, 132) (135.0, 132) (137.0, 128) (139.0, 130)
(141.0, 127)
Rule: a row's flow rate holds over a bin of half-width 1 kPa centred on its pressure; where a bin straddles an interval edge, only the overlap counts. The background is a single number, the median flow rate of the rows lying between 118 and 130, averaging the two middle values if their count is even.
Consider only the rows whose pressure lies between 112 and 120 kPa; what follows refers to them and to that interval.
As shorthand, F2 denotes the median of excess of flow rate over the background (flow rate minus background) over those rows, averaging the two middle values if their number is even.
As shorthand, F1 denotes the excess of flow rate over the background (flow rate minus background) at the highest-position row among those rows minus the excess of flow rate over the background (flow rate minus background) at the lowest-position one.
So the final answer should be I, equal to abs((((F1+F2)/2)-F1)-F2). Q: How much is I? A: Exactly 0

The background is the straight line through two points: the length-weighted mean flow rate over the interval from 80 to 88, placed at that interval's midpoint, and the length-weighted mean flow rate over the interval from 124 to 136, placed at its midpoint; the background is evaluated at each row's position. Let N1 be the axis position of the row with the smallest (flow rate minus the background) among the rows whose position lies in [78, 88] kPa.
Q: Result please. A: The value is 83.0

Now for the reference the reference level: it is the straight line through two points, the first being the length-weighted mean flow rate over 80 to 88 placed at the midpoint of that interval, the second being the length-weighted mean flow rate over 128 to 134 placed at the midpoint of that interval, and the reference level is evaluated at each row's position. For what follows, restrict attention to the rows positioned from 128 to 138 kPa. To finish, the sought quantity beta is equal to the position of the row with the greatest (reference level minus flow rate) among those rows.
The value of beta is 137.0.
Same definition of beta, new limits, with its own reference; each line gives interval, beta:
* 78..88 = 83.0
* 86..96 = 95.0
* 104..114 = 105.0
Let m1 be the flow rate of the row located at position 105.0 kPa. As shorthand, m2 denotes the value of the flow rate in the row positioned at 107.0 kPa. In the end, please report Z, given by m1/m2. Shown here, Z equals 0.96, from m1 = 115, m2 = 120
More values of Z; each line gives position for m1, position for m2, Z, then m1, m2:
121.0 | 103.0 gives 0.98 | 121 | 123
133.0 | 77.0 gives 1.06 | 132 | 125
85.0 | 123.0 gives 1.11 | 128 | 115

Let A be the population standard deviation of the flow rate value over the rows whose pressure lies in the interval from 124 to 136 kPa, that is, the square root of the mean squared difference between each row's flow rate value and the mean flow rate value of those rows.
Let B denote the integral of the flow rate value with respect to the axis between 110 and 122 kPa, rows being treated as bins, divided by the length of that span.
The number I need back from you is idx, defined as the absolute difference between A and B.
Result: 117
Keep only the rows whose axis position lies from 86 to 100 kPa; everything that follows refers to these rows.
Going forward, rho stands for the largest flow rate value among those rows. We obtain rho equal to 130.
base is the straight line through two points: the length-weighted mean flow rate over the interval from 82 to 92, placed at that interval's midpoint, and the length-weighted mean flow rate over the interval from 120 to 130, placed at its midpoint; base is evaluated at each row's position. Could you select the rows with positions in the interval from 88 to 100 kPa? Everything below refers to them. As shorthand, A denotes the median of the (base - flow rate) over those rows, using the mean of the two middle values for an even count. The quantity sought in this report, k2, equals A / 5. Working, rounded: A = 5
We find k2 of 0.9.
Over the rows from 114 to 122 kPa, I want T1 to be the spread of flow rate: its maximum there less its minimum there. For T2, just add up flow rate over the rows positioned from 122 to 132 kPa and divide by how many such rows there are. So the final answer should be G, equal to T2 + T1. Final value 132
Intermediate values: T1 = 7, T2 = 125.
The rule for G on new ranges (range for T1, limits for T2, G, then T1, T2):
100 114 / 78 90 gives 134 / 8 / 126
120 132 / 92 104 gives 134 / 15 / 119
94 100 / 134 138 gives 135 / 5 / 130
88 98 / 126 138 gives 146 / 16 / 130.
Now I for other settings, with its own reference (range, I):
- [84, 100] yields 6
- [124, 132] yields 6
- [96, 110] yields 2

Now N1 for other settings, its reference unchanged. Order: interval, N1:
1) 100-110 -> 105.0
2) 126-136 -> 127.0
